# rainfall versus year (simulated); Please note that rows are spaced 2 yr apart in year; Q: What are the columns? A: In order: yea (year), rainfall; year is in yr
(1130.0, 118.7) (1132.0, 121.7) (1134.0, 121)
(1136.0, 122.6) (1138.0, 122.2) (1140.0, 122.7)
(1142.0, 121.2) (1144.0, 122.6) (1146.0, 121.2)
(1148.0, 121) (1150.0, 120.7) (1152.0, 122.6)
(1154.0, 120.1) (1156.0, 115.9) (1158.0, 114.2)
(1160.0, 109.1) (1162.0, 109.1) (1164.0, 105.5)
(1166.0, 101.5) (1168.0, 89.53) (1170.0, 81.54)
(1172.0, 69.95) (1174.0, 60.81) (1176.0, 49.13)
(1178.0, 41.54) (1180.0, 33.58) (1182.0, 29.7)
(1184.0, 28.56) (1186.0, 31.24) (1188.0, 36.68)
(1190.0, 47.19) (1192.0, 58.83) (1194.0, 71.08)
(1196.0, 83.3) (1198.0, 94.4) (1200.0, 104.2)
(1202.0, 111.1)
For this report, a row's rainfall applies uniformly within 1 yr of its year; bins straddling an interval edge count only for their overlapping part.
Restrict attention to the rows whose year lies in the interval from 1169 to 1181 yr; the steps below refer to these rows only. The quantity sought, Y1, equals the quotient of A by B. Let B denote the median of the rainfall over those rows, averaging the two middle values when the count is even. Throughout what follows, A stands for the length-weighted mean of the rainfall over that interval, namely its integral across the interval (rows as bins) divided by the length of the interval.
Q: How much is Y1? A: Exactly 1.02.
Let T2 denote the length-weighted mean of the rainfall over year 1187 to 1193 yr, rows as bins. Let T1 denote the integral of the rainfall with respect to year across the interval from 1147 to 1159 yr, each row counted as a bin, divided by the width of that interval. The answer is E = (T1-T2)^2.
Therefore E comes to 5115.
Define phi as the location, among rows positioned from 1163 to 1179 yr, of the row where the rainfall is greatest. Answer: 1164.0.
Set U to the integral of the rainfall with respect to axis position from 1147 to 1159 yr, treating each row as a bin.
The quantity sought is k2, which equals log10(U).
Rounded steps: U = 1429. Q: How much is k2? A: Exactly 3.16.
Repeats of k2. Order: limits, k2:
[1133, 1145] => 3.17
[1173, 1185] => 2.69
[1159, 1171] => 3.08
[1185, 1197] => 2.82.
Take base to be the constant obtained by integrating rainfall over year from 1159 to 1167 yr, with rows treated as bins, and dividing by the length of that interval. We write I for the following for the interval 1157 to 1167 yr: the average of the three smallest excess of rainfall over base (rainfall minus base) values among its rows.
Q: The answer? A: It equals -1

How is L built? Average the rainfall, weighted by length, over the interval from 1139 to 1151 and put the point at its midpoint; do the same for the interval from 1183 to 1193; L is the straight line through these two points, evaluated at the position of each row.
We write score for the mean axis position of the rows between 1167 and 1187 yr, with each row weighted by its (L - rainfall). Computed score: 1182.8 yr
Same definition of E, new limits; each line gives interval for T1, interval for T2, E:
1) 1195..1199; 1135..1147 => 1104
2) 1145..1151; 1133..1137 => 1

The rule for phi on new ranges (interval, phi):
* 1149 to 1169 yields 1152.0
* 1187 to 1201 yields 1200.0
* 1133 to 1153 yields 1140.0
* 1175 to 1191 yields 1176.0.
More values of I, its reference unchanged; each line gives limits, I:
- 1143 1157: 13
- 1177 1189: -76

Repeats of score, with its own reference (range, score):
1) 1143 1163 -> 1156.3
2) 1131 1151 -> 1132.8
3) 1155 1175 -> 1161.8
